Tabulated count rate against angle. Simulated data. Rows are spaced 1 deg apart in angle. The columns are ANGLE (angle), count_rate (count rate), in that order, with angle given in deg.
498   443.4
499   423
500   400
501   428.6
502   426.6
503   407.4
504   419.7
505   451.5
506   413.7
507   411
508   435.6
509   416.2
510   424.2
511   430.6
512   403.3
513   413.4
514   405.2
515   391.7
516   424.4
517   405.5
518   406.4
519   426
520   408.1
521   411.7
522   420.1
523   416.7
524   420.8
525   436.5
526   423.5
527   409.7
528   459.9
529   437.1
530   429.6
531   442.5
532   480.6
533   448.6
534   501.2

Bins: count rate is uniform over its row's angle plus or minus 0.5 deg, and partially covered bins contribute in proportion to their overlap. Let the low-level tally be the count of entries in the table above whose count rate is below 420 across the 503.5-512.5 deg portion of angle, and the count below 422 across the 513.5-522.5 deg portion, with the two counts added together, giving 12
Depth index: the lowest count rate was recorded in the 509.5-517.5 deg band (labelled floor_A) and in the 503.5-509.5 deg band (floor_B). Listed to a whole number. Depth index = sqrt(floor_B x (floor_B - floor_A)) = 89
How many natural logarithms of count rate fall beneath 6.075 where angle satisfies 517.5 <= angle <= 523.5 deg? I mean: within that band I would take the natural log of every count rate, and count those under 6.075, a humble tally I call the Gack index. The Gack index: 6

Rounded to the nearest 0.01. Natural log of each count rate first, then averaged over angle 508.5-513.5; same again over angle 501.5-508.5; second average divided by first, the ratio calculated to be 1.00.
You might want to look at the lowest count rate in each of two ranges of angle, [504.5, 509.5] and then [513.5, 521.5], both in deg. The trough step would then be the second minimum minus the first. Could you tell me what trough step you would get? -19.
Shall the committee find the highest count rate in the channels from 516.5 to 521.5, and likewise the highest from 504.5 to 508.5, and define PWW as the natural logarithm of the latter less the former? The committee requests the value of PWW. 3.24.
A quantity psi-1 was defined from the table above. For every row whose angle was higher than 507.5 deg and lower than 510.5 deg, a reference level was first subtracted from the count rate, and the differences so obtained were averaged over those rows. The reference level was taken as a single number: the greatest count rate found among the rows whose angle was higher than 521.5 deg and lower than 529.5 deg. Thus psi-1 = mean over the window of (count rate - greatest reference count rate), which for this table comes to -34.6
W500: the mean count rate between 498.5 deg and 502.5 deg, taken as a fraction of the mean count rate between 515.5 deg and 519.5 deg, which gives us 1.010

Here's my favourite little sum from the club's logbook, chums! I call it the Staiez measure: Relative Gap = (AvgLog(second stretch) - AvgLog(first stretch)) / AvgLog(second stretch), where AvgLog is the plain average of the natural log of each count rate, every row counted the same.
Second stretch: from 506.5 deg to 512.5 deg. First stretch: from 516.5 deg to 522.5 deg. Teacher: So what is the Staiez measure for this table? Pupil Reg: 0.0028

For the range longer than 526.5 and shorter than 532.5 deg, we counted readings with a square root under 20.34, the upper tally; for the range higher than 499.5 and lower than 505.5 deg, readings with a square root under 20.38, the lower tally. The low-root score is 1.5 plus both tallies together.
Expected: 4.5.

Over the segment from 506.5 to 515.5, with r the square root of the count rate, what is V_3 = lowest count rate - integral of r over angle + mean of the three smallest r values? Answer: 228.5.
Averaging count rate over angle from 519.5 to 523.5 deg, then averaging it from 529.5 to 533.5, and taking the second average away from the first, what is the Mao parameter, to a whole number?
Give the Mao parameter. -36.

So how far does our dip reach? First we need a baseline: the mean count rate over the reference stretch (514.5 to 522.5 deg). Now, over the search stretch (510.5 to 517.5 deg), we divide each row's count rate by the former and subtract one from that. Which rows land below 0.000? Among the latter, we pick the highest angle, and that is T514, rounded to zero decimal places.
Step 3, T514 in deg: 517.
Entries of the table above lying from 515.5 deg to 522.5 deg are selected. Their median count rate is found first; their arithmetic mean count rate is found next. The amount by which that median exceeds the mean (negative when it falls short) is -2.9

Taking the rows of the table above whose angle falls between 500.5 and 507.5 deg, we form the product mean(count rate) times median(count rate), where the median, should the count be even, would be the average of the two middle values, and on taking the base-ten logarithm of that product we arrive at 5.25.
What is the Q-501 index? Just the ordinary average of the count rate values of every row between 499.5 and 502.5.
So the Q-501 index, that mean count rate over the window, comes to 418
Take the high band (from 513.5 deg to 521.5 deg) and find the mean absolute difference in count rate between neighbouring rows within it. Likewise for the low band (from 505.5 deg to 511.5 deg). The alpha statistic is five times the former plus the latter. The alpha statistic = 89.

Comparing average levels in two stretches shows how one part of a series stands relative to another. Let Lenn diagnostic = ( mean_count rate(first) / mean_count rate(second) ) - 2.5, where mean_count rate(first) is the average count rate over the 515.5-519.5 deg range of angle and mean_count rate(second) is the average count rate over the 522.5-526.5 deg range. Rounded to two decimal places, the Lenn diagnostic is -1.52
